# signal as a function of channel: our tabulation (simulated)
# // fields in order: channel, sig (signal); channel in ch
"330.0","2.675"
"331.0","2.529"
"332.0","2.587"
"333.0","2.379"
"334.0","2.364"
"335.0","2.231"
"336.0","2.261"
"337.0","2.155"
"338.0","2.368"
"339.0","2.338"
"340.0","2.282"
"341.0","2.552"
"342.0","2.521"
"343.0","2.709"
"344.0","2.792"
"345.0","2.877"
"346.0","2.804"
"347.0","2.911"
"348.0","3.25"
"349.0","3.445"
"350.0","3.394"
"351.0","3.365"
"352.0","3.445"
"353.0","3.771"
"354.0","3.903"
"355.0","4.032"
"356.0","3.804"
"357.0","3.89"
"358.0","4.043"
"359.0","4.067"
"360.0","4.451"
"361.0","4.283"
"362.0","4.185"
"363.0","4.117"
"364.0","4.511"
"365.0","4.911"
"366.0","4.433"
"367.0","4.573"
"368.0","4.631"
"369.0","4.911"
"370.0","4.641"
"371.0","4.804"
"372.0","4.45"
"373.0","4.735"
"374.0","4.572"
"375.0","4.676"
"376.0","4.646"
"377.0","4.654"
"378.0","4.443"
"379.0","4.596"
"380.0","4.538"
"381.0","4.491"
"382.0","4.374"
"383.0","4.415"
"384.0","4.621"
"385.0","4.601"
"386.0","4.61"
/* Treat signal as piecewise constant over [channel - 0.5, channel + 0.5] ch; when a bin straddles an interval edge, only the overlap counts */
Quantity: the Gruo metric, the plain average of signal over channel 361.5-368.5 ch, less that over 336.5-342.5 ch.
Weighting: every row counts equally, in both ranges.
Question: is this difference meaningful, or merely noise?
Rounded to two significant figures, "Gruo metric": 2.1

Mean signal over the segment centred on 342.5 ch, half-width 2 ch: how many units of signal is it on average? 2.6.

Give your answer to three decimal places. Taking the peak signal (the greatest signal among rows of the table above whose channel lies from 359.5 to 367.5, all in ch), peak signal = 4.911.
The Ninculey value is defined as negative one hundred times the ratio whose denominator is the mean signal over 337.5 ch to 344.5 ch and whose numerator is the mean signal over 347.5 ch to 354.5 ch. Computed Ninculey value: -140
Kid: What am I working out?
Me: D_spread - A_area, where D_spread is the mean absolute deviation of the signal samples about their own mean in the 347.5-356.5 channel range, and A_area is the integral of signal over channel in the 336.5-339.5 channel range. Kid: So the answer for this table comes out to -7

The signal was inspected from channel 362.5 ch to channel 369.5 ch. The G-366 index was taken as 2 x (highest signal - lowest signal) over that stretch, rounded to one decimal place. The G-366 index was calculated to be 1.6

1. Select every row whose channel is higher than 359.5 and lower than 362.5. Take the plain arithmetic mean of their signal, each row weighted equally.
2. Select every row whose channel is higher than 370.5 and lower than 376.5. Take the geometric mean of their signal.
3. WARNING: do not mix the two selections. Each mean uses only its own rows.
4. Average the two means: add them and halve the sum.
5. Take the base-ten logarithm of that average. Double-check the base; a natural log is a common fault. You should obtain 0.65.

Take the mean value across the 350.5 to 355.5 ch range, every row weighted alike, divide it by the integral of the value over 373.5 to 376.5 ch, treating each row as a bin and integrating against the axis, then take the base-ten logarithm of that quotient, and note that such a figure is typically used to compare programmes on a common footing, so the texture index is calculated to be -0.57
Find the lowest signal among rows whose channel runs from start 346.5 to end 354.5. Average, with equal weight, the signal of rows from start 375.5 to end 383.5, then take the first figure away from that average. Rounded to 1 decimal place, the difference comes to 1.6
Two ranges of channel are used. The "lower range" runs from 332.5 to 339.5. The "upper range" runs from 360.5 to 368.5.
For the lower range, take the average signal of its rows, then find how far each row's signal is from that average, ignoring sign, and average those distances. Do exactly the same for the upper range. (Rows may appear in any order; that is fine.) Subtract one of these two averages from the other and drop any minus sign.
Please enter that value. 0.13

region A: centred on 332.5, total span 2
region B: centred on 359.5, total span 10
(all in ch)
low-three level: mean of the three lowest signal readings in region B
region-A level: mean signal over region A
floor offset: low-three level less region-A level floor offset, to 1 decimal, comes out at 1.4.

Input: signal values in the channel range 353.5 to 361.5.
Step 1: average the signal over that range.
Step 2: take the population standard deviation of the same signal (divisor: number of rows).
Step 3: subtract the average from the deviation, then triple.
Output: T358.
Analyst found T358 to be -12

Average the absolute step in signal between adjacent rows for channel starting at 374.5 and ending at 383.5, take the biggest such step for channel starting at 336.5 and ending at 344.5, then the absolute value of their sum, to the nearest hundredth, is 0.35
